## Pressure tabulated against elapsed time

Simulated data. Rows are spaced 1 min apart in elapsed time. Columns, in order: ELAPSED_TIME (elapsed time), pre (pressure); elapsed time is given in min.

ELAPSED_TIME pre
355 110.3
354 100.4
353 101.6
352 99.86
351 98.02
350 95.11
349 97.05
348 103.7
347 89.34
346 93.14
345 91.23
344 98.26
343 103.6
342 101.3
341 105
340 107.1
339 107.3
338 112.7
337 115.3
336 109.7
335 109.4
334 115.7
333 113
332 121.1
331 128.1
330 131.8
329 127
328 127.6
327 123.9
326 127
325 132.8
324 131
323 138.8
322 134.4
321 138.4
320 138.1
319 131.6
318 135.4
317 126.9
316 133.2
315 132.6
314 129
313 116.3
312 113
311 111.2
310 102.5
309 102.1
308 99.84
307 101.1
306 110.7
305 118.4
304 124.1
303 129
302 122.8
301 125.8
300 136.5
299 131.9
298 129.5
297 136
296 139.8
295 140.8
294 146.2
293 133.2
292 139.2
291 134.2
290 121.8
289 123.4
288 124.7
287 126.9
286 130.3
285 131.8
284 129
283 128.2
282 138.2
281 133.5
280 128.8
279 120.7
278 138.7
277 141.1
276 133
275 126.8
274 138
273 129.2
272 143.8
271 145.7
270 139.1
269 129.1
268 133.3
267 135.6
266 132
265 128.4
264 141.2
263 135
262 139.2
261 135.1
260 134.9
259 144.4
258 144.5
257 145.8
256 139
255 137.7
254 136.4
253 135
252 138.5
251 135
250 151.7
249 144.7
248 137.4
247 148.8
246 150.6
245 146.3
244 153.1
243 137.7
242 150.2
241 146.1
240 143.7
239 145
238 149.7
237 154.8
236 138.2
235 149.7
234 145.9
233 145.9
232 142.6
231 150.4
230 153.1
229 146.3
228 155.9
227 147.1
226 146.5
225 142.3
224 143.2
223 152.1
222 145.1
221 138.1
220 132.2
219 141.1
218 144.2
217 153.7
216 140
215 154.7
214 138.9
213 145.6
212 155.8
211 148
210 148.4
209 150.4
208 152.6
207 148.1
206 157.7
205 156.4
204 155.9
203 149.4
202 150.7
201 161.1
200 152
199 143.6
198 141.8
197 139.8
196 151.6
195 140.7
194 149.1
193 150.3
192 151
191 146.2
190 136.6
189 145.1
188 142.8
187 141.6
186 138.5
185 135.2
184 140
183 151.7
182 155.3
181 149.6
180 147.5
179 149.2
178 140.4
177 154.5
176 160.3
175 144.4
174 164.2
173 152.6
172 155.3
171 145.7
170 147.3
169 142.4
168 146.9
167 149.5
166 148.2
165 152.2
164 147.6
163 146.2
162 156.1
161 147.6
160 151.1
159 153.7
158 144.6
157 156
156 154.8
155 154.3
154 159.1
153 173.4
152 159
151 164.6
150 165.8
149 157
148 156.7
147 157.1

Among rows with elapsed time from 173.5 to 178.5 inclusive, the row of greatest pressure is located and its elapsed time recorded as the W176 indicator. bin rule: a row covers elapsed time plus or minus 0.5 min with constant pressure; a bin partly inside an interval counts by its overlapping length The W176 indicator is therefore 174 min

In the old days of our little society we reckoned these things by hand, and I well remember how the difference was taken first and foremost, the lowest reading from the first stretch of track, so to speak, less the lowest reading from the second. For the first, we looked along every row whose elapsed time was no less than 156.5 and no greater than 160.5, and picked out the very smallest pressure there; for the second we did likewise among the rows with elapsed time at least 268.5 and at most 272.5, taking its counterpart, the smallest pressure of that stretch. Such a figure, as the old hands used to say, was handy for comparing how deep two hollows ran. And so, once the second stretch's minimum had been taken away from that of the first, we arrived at 15.5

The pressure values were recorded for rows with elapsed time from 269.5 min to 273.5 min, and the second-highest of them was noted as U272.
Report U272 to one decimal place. 143.8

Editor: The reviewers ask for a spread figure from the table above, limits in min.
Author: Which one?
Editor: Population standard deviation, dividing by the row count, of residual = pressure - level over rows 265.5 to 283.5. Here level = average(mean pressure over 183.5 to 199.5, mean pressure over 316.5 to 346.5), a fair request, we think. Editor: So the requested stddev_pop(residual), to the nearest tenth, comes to 6.3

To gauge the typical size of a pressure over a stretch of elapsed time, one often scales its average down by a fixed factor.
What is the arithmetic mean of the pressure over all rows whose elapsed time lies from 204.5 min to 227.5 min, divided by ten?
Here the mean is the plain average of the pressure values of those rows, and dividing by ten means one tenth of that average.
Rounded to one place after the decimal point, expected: 14.7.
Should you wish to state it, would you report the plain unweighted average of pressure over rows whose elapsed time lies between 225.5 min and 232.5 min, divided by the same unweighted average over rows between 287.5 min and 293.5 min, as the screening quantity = 1.15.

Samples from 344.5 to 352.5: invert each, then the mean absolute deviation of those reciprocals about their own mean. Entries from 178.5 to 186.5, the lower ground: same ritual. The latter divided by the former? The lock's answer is 0.71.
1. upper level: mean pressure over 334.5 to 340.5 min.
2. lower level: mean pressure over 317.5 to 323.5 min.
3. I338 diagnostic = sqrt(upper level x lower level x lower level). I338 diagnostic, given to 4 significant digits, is 1429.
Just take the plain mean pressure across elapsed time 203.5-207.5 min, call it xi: 155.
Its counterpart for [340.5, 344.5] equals 102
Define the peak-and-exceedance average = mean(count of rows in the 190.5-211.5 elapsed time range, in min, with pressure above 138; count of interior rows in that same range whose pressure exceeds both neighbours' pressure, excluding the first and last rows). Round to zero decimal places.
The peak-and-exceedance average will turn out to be 13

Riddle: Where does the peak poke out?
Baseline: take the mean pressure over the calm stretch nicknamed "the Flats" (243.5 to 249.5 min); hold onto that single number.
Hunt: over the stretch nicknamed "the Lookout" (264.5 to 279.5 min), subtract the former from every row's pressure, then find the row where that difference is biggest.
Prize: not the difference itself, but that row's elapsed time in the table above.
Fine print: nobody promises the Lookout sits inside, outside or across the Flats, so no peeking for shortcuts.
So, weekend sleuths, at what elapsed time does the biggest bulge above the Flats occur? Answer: 271 min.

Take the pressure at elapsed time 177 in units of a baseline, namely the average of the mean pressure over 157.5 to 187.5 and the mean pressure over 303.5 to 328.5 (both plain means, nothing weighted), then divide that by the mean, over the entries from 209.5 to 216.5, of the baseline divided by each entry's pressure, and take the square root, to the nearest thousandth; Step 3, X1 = 1.109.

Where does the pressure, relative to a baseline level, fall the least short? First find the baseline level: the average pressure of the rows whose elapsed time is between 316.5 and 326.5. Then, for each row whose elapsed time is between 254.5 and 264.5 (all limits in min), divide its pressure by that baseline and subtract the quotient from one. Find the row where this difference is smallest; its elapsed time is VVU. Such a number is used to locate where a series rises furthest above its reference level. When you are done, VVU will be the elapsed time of 257 min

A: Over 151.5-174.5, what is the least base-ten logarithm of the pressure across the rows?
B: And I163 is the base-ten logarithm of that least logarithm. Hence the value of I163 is 0.333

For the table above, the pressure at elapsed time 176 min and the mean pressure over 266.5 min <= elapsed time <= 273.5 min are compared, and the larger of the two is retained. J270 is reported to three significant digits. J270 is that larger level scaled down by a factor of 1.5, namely 107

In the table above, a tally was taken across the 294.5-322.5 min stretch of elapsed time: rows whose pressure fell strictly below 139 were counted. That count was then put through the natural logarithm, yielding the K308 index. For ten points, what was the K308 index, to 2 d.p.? 3.26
